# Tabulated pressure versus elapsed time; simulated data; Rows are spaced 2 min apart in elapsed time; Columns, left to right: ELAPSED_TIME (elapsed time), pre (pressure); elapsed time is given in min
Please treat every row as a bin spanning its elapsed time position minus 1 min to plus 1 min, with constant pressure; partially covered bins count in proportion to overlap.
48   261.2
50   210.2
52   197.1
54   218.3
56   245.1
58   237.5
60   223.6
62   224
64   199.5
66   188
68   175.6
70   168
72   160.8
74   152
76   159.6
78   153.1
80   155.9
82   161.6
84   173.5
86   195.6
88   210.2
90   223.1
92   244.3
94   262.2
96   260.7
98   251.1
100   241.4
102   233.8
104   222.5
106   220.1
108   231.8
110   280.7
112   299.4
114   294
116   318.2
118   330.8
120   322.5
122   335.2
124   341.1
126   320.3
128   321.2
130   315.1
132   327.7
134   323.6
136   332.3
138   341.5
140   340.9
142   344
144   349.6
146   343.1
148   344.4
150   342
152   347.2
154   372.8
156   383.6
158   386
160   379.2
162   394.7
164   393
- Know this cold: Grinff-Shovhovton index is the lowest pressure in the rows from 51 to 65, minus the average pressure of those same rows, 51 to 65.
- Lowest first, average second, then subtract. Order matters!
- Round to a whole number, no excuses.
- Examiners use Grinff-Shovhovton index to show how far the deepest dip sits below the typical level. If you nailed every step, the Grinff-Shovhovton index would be -24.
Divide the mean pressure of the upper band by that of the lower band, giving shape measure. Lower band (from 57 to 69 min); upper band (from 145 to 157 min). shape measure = 1.71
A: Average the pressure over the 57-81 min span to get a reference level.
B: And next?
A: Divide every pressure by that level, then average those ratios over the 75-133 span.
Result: 1.39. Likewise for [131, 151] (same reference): 1.85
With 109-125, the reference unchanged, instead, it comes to 1.72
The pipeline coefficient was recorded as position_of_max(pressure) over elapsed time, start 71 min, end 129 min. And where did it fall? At 124 min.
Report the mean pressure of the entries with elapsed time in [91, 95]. 253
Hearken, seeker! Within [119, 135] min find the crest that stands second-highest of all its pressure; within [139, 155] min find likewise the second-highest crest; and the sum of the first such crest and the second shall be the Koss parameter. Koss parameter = 685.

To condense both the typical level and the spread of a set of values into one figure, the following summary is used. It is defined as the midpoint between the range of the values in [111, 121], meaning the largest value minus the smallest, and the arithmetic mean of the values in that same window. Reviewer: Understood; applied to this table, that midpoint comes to 175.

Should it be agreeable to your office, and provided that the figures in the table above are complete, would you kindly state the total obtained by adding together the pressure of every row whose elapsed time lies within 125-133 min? 1284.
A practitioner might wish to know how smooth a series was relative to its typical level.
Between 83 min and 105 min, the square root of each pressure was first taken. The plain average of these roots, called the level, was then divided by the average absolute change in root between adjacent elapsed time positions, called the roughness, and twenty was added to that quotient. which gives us 55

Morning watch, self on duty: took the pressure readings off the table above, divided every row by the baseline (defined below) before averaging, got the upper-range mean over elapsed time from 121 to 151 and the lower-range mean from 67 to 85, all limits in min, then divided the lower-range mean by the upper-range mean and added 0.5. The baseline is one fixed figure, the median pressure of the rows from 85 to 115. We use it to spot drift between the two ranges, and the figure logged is 0.98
